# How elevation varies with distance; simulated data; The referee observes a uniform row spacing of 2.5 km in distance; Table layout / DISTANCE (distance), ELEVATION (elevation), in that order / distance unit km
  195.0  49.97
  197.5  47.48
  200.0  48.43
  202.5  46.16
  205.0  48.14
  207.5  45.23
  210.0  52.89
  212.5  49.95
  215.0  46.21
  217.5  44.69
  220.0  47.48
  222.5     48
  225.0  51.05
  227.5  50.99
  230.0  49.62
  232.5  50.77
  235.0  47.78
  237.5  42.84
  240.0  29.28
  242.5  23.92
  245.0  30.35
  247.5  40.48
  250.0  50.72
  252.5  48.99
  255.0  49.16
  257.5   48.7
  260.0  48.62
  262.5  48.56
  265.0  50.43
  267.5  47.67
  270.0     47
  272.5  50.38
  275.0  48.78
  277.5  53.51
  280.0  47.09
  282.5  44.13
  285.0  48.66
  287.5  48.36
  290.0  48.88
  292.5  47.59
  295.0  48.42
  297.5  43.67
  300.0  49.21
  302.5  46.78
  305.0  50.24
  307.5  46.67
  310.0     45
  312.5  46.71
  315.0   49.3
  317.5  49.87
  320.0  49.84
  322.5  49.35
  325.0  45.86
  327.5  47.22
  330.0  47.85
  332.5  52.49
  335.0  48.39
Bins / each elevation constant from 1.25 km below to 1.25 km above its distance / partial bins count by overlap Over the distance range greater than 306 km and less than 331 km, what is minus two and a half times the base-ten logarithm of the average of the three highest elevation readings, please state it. -4.24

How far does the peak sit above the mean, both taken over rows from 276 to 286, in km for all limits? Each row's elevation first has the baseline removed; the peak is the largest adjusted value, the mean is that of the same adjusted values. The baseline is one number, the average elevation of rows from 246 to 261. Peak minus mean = 5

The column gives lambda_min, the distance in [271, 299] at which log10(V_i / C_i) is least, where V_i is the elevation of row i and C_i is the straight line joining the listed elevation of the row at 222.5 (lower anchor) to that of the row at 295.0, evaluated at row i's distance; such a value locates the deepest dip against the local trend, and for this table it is 297.5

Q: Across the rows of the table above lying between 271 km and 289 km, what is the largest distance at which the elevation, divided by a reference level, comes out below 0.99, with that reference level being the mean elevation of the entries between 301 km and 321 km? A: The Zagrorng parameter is 282.5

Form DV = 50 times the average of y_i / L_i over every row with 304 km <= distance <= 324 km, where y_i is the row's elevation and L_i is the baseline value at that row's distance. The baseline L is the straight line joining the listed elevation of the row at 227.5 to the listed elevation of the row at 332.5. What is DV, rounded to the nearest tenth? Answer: 46.3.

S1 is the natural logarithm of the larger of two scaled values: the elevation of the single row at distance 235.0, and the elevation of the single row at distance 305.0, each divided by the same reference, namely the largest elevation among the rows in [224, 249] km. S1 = -0.016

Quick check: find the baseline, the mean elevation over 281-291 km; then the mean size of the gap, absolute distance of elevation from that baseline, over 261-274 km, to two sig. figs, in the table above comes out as 1.5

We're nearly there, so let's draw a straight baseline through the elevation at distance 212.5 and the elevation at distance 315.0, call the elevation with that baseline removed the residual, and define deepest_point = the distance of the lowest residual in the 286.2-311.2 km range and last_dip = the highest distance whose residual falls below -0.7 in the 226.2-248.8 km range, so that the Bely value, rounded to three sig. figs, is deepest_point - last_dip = 50.0 km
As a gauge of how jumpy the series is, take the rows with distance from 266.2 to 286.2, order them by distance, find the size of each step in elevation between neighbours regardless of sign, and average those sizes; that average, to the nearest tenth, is 3.5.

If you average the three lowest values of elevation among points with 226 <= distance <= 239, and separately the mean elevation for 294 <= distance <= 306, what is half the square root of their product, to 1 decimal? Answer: 23.6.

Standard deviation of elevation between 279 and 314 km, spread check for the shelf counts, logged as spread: 1.9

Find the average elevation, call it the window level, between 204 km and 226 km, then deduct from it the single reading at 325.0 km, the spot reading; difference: 2.3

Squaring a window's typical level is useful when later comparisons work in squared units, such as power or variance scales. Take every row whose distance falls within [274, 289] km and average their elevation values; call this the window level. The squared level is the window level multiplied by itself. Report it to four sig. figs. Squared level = 2345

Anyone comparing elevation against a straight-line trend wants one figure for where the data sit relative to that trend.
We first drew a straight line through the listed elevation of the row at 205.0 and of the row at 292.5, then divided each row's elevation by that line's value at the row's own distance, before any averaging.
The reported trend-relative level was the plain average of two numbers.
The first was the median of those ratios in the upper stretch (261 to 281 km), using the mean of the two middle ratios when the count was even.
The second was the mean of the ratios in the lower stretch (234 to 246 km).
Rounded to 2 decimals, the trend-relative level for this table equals 0.87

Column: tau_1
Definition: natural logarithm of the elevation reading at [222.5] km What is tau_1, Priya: 3.871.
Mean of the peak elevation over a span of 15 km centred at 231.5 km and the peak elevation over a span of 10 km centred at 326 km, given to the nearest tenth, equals 50.2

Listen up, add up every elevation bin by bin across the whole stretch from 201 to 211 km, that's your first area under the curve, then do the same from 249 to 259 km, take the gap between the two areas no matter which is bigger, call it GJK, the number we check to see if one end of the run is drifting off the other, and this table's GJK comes 13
